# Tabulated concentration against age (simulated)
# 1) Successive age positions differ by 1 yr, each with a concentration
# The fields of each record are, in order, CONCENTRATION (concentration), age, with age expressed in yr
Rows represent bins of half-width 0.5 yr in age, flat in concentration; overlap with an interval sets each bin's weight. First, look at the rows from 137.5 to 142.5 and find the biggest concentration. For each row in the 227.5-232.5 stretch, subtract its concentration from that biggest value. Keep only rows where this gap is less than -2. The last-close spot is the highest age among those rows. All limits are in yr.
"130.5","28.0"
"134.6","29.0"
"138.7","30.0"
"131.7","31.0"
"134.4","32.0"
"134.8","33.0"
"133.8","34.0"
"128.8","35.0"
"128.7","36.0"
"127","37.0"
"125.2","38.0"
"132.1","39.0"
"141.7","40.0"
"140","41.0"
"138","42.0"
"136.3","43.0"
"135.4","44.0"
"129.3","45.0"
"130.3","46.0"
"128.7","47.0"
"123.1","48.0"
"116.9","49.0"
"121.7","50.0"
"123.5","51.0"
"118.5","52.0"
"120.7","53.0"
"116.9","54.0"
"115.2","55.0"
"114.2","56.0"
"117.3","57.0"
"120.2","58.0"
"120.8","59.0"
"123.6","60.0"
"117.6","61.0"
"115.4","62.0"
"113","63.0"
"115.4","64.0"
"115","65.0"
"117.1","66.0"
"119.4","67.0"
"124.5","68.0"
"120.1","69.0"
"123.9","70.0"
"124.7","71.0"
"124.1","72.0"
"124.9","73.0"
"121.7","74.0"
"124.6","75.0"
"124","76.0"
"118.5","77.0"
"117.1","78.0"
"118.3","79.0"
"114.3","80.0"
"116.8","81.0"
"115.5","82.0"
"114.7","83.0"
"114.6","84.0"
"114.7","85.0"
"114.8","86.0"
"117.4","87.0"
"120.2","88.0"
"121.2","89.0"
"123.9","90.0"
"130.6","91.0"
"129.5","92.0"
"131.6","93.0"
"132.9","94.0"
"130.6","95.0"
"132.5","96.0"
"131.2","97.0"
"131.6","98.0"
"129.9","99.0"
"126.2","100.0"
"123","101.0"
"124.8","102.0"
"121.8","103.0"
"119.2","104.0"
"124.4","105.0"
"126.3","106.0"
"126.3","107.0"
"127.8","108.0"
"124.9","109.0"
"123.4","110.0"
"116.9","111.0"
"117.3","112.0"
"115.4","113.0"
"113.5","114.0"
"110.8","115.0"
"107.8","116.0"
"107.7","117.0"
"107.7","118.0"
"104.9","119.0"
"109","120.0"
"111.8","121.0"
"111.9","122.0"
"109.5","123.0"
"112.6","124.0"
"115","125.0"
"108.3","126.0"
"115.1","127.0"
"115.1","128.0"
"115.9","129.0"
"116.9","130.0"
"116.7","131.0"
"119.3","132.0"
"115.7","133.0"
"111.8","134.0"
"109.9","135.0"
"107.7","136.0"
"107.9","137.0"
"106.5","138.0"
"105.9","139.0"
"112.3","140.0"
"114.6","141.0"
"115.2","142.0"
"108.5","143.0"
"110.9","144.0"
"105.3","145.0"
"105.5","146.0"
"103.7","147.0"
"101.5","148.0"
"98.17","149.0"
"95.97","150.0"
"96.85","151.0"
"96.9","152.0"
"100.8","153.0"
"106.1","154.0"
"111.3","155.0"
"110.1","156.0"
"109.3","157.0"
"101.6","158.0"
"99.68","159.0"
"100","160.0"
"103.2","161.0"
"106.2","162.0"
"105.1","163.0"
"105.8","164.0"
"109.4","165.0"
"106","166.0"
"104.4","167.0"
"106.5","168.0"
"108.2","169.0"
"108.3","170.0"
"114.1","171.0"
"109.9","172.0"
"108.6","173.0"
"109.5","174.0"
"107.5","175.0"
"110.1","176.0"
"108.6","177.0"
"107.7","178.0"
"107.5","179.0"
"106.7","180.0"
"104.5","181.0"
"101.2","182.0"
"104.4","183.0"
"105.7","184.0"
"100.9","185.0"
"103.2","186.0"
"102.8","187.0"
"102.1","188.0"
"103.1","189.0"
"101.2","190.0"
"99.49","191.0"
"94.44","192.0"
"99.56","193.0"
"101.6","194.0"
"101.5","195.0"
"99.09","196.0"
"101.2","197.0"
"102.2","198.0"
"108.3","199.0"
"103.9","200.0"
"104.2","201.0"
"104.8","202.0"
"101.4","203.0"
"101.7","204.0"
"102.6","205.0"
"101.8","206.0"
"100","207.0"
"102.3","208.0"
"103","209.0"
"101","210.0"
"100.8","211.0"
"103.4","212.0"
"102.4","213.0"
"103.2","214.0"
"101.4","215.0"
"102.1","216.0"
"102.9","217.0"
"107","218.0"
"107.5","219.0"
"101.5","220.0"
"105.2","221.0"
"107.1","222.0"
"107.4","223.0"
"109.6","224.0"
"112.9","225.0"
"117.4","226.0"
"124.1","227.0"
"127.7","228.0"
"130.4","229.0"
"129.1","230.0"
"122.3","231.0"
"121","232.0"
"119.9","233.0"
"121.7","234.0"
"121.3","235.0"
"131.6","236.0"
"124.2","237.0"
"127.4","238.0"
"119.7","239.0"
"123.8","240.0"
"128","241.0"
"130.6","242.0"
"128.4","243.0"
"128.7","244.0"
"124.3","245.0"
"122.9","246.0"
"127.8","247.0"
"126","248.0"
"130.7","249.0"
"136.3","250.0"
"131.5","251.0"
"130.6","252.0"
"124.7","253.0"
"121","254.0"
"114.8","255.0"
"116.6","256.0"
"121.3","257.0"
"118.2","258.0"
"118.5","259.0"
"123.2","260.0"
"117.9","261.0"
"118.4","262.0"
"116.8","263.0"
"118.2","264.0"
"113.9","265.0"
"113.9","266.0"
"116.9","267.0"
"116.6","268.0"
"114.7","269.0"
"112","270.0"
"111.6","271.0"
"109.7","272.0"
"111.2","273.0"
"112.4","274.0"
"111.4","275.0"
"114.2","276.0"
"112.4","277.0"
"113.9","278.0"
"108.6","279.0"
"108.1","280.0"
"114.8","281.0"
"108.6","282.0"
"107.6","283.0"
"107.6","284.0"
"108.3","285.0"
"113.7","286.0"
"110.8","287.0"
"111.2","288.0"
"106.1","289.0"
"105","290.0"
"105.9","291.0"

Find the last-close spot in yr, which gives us 232.0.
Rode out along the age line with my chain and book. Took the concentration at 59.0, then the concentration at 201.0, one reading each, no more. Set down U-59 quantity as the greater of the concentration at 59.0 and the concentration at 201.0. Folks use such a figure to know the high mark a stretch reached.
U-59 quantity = 121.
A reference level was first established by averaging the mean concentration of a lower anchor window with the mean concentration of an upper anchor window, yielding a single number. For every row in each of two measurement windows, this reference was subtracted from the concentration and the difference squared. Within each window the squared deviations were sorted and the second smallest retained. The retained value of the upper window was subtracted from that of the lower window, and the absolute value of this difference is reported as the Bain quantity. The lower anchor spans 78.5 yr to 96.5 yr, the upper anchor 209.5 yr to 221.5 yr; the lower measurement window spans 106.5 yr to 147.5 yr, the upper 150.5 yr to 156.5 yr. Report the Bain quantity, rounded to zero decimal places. 6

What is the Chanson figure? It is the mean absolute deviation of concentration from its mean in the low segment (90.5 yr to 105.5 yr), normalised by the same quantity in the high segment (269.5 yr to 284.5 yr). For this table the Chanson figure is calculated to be 1.8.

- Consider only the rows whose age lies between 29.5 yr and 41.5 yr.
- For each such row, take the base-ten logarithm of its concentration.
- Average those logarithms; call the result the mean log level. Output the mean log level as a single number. 2.12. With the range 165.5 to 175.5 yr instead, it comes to 2.03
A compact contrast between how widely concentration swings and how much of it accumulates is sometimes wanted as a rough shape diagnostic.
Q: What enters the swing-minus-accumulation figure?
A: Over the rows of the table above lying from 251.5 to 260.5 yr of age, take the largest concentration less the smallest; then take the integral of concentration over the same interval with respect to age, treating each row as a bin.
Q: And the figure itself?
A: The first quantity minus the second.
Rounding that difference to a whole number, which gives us -1073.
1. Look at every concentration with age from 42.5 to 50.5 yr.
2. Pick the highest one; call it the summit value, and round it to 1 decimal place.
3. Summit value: 136.3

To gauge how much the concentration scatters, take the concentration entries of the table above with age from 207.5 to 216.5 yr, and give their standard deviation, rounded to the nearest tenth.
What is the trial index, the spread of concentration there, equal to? 0.9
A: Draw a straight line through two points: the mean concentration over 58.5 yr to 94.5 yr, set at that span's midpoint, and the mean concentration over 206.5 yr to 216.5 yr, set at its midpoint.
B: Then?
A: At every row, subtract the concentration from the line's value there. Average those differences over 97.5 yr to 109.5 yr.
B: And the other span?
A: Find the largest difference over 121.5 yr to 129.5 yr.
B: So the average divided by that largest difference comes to -1.6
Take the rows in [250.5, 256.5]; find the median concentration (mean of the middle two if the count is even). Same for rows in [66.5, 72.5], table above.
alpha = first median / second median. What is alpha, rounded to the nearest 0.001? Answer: 0.991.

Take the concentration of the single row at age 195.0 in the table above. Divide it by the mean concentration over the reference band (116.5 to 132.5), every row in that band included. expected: 0.904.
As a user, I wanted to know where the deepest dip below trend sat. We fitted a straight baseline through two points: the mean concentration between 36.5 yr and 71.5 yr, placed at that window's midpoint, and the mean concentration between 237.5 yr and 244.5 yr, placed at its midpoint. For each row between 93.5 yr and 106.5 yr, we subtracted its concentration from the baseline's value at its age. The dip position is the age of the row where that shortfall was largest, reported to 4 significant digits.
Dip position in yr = 104.0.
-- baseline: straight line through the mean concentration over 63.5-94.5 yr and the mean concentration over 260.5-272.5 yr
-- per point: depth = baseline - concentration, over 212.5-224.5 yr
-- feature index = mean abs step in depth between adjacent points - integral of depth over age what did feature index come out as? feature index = -139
